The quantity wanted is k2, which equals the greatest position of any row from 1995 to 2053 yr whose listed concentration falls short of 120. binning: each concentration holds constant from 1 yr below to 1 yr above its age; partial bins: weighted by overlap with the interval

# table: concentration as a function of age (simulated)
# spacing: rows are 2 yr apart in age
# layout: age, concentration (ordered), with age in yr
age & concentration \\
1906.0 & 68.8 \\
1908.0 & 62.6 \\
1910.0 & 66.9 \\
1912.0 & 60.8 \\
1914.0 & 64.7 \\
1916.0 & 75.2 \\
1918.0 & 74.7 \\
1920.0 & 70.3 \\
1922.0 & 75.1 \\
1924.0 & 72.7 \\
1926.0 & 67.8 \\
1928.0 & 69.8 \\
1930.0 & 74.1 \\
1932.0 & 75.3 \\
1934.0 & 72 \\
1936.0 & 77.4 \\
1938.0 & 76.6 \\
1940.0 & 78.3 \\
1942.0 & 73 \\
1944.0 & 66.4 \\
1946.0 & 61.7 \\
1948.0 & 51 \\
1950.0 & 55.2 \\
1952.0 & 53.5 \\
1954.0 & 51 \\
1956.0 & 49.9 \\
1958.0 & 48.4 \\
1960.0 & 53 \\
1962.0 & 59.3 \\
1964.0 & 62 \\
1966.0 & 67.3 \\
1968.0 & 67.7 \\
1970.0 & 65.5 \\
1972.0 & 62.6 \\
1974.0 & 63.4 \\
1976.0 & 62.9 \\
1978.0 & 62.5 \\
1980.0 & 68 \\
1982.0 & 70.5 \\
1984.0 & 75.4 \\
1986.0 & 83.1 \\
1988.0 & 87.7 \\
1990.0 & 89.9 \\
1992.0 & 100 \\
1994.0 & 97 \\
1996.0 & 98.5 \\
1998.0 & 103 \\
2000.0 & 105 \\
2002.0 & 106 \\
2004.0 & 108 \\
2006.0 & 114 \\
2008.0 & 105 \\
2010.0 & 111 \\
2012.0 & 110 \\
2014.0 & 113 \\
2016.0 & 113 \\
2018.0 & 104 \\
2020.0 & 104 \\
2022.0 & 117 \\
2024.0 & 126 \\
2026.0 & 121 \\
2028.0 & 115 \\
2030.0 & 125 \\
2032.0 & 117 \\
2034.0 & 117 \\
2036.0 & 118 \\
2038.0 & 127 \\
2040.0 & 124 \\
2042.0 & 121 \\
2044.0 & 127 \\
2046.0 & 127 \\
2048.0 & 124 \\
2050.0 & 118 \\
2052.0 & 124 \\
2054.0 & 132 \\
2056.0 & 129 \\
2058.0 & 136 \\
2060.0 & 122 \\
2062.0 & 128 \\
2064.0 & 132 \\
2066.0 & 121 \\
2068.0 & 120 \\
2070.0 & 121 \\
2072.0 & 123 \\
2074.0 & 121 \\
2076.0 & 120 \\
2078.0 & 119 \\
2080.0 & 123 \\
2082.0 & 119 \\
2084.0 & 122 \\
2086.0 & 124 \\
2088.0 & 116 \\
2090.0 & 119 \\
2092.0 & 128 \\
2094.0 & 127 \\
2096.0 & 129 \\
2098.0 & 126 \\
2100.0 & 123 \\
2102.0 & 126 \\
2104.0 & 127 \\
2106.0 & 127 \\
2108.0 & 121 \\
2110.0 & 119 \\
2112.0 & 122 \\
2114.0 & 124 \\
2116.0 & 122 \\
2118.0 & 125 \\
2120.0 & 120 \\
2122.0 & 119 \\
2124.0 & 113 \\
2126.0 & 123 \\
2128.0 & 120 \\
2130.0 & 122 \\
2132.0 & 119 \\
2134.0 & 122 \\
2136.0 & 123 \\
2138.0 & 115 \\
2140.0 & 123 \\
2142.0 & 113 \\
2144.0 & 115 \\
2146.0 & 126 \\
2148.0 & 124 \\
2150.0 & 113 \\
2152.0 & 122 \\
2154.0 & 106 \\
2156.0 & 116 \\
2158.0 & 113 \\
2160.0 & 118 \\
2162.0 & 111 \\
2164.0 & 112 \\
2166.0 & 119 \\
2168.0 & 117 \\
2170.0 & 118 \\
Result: 2050.0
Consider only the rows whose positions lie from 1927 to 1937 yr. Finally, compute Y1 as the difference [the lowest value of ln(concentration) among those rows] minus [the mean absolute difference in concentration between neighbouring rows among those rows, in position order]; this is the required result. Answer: 0.7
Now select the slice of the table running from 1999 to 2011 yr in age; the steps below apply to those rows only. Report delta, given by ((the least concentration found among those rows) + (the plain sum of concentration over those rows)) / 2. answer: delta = 377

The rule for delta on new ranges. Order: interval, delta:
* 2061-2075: 493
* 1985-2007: 588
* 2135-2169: 1046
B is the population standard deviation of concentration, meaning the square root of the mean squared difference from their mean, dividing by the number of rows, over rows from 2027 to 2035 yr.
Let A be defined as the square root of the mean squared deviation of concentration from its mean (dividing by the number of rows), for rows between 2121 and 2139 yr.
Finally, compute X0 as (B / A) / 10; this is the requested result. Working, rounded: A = 3.3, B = 3.8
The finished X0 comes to 0.12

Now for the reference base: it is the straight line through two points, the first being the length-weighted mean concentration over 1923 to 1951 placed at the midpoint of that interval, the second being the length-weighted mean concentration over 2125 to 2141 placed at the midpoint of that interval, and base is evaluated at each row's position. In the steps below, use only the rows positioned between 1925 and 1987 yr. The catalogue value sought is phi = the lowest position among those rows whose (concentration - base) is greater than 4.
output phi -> 1930.0 yr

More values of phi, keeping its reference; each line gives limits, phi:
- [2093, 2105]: 2094.0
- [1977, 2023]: 1988.0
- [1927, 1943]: 1930.0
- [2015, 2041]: 2016.0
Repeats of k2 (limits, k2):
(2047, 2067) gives 2050.0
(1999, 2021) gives 2020.0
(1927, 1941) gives 1940.0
